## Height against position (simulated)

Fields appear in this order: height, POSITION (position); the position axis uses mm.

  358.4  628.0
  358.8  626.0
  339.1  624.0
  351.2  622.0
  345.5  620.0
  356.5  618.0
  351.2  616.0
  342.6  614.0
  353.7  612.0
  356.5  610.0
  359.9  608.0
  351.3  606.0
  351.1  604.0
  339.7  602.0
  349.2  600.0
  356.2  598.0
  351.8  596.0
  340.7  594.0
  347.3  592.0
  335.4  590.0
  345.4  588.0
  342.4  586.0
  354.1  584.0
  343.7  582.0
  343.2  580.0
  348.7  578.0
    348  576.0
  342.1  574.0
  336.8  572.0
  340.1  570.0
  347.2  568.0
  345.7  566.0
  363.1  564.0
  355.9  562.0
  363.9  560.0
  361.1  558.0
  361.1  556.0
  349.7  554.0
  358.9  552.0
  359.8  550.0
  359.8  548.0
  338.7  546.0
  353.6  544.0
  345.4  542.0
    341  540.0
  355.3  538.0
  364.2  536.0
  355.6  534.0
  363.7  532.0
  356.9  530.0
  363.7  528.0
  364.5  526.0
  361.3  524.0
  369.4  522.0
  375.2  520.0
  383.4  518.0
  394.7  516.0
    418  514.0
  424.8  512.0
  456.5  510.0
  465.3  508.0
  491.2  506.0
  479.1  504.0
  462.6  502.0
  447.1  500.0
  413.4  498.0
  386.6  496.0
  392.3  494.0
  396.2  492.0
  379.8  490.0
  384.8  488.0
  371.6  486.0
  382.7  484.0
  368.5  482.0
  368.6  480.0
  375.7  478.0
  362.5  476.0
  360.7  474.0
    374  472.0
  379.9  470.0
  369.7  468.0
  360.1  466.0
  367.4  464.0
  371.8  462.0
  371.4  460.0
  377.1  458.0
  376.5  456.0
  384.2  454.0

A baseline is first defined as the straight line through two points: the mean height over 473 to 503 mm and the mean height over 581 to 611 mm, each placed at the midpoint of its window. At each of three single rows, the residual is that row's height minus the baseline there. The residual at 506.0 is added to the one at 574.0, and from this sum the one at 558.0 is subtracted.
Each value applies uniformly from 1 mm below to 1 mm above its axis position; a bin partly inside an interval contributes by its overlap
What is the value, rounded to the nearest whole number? 95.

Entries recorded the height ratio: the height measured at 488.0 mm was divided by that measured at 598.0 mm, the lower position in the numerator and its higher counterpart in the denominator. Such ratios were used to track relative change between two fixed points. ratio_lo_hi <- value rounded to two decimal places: 1.08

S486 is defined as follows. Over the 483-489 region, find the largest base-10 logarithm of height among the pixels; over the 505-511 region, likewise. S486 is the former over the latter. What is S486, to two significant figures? 0.96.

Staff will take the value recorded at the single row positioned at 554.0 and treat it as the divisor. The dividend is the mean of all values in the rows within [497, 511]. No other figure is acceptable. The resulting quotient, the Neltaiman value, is 1.31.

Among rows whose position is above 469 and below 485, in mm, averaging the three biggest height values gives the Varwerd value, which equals 379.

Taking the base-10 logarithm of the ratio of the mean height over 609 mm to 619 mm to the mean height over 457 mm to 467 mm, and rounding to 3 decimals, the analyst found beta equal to -0.021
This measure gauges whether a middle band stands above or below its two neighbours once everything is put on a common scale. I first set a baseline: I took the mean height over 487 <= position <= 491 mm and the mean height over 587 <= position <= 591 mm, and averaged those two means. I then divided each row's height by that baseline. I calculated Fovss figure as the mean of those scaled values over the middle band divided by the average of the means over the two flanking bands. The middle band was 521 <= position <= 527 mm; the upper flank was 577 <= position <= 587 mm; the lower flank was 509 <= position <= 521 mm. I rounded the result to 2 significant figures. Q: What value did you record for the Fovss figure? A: 0.97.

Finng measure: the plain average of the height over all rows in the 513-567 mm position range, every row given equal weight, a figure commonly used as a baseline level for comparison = 362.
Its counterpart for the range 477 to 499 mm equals 384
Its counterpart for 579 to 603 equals 346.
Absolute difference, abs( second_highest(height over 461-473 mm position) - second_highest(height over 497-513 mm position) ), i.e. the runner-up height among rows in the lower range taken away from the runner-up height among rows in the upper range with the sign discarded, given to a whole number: 105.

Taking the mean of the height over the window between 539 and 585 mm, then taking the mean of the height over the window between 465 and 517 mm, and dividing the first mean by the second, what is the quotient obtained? 0.87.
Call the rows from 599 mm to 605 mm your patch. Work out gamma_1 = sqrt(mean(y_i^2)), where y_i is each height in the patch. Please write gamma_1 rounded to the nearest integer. 347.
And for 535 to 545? 352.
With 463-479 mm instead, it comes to 369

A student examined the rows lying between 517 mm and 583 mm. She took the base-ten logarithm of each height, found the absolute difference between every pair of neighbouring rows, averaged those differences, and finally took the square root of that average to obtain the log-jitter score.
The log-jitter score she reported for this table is 0.091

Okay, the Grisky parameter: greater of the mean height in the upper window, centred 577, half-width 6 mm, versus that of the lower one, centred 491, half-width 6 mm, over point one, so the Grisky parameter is 3852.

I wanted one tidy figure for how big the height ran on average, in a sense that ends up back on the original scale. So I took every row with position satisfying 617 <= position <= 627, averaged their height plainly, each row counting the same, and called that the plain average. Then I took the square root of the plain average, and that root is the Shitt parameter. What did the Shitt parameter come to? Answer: 18.71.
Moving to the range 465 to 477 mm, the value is 19.18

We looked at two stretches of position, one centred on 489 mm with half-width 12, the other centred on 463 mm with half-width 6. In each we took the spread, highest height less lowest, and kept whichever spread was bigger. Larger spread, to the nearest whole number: 79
